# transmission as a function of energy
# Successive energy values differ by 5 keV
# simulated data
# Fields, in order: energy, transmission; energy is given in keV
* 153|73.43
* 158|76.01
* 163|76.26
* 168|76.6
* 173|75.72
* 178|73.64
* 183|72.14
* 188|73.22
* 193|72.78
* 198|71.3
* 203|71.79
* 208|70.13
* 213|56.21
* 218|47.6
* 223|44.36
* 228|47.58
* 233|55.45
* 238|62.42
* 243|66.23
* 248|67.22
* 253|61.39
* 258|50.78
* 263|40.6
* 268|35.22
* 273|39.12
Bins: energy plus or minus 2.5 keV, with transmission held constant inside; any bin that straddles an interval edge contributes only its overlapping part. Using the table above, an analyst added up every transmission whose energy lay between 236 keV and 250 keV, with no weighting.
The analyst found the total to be 196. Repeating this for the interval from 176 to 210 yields 505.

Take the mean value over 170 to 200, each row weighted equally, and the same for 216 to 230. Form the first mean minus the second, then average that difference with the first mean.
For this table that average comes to 50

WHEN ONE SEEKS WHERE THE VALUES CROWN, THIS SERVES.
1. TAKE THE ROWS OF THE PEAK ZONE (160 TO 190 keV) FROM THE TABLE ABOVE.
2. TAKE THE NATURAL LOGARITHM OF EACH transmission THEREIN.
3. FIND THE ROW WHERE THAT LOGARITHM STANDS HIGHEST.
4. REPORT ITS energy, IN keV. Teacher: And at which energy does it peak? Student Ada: 168 keV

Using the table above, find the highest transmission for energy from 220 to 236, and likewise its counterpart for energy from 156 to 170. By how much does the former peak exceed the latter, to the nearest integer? -21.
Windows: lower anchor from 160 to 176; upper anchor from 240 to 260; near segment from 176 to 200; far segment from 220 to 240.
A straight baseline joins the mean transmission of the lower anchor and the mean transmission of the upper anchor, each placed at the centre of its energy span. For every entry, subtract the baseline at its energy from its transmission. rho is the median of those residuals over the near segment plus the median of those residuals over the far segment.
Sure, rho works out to -13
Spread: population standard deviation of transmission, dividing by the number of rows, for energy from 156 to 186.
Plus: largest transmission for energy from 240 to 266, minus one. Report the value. 68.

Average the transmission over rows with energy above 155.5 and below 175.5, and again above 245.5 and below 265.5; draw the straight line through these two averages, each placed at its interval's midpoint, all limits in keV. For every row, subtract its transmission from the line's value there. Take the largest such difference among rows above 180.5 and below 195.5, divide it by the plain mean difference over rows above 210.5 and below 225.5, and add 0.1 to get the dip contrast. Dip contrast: 0.09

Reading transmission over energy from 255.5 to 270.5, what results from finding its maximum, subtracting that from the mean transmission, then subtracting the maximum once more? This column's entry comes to -59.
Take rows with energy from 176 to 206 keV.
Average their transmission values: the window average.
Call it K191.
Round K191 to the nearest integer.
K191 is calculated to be 72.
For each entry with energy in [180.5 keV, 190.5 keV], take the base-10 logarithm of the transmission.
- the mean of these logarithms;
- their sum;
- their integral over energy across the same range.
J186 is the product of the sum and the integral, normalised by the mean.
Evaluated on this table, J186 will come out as 37.2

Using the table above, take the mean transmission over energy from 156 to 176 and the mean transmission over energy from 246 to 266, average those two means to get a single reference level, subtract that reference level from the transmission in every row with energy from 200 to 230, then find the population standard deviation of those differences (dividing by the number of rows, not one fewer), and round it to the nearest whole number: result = 11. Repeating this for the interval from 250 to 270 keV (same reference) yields 10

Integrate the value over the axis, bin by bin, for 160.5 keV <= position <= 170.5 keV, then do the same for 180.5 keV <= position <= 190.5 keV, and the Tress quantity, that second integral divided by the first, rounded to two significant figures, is 0.95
